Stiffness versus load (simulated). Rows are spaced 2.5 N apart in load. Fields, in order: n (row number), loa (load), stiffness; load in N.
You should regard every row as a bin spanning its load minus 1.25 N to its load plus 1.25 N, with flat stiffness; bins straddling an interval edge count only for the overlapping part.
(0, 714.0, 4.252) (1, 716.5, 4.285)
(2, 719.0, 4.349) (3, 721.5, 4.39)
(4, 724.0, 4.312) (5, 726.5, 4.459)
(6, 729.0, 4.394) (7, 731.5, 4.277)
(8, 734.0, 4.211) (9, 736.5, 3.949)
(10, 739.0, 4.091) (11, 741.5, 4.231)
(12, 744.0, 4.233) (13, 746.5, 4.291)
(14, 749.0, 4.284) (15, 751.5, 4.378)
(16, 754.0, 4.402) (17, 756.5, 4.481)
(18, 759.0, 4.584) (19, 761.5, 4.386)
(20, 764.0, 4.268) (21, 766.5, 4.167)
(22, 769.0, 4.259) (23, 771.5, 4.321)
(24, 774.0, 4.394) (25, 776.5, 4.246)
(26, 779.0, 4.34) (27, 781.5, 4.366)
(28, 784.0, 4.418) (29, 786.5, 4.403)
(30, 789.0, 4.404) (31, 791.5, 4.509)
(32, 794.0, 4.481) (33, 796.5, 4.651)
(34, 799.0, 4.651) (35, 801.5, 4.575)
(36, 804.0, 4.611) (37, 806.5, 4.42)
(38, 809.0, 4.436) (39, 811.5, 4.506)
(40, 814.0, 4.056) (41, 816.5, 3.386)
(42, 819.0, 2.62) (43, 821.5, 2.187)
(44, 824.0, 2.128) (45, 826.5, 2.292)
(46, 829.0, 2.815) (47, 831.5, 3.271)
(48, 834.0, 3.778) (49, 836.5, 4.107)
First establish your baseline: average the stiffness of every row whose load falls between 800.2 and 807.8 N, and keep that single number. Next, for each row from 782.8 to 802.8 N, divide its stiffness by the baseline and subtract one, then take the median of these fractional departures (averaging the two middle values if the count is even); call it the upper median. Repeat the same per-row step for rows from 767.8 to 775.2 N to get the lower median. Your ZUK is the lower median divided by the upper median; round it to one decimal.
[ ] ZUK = 5.3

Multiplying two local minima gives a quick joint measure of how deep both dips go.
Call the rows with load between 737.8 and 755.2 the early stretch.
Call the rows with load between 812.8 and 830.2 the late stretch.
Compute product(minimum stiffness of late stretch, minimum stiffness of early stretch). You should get 8.7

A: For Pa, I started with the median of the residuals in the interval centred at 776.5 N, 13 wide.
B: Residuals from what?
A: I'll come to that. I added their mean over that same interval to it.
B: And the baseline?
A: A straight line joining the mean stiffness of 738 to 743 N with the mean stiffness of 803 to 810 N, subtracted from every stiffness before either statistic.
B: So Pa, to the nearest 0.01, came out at -0.01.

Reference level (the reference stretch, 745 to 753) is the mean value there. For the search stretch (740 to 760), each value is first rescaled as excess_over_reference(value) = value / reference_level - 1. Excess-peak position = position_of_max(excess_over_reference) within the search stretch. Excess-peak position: 759.0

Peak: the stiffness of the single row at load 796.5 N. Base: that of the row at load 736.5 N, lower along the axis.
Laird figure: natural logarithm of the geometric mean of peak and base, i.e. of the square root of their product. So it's 1.46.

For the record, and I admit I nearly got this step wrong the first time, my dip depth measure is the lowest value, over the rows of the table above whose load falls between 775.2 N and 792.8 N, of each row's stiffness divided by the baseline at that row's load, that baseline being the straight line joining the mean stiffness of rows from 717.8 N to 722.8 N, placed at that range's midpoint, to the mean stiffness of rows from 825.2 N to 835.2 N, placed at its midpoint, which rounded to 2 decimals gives 1.15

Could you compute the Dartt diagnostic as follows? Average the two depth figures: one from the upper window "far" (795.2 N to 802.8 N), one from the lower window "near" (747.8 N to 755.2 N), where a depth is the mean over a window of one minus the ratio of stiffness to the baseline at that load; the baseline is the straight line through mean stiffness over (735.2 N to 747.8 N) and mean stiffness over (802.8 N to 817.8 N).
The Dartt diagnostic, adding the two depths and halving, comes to -0.070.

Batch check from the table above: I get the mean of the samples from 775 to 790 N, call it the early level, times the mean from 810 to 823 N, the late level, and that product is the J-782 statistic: 15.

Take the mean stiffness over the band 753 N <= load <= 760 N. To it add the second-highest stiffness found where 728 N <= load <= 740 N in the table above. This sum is 8.77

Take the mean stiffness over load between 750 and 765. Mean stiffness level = 4.42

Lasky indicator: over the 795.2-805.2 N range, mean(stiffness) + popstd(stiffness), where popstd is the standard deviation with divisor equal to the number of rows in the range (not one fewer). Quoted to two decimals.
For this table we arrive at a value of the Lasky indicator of 4.65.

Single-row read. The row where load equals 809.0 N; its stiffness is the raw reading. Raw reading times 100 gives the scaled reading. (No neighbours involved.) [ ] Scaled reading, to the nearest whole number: 444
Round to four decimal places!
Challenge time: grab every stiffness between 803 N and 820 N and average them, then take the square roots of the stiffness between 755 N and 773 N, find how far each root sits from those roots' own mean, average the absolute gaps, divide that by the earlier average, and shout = 0.0067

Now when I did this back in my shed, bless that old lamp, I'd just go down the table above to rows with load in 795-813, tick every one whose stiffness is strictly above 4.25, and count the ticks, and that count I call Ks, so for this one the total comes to 7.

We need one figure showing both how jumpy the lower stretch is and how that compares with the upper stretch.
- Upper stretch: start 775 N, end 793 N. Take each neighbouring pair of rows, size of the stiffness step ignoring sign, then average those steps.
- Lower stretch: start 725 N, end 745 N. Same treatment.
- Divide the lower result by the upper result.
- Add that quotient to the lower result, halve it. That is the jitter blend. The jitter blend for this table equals 1.2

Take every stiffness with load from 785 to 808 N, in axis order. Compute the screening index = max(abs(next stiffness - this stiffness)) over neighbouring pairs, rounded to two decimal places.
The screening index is 0.19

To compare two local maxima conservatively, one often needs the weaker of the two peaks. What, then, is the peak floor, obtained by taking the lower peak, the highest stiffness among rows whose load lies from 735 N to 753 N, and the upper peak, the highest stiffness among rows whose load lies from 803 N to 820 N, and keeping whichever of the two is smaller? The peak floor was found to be 4.38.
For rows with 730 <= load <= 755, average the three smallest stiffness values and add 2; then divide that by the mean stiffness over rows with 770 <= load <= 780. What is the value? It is 1.4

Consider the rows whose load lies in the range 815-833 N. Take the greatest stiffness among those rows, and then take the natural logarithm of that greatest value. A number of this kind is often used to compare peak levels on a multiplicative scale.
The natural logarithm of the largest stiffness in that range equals 1.22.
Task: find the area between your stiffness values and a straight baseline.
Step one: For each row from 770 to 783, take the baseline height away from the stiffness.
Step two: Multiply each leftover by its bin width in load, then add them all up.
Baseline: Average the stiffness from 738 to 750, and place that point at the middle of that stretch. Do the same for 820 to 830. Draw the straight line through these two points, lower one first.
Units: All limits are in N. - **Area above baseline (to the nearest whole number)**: 11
